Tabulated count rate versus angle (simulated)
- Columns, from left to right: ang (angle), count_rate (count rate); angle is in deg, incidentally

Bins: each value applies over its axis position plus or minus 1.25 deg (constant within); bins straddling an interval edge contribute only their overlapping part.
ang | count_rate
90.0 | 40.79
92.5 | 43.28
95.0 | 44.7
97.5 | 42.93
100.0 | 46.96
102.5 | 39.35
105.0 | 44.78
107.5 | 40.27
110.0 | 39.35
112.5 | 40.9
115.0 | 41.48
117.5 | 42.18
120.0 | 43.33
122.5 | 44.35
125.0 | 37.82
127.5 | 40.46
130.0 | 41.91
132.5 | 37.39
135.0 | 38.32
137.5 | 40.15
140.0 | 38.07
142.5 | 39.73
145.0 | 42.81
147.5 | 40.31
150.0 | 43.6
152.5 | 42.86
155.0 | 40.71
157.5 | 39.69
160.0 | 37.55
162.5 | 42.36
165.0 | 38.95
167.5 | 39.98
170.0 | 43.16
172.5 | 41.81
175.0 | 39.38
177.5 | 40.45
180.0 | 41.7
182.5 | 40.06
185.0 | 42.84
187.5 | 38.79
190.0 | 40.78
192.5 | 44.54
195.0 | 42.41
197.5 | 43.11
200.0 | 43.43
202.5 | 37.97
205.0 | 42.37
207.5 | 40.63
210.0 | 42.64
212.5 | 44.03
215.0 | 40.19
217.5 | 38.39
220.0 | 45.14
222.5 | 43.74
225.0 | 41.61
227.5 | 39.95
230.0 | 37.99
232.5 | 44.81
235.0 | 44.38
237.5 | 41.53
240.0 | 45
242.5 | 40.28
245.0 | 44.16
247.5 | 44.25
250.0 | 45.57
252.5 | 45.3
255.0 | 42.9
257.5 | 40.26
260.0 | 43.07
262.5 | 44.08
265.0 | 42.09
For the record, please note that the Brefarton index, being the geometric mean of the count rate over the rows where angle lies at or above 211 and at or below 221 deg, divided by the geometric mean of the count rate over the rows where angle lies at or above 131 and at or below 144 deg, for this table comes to 1.081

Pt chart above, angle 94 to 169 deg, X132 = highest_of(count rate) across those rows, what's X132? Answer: 46.96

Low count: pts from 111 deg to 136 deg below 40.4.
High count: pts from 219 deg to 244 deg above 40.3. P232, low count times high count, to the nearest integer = 21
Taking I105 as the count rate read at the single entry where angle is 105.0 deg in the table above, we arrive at 44.78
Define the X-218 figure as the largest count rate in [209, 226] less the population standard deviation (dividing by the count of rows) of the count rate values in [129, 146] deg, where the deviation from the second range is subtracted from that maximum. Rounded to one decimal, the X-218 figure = 43.3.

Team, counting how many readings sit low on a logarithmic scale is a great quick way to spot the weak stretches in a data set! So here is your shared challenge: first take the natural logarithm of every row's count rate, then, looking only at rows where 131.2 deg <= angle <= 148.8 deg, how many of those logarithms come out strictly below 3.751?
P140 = 6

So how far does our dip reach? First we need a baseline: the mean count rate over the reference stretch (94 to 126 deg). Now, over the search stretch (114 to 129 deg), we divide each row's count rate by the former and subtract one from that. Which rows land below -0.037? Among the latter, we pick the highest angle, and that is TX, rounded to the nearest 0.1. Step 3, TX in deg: 127.5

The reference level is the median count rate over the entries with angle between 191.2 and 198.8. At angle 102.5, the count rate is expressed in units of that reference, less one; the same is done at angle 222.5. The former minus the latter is -0.10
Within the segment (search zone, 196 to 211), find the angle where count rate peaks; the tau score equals 200.0 deg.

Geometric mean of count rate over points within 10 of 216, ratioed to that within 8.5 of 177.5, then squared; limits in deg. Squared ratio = 1.03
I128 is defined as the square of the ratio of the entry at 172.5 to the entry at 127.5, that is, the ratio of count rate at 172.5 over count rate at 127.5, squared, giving 1.1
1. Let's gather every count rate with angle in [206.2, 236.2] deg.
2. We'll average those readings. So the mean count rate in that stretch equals 42.0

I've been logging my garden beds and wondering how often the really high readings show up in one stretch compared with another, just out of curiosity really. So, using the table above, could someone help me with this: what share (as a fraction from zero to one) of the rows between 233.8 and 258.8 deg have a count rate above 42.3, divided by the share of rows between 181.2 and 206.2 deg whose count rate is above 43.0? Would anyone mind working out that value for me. 2.3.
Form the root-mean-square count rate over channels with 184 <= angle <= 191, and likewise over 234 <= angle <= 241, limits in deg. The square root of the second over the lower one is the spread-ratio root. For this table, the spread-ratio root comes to 1.03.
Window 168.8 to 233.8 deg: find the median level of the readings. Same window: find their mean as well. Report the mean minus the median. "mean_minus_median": -0.1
